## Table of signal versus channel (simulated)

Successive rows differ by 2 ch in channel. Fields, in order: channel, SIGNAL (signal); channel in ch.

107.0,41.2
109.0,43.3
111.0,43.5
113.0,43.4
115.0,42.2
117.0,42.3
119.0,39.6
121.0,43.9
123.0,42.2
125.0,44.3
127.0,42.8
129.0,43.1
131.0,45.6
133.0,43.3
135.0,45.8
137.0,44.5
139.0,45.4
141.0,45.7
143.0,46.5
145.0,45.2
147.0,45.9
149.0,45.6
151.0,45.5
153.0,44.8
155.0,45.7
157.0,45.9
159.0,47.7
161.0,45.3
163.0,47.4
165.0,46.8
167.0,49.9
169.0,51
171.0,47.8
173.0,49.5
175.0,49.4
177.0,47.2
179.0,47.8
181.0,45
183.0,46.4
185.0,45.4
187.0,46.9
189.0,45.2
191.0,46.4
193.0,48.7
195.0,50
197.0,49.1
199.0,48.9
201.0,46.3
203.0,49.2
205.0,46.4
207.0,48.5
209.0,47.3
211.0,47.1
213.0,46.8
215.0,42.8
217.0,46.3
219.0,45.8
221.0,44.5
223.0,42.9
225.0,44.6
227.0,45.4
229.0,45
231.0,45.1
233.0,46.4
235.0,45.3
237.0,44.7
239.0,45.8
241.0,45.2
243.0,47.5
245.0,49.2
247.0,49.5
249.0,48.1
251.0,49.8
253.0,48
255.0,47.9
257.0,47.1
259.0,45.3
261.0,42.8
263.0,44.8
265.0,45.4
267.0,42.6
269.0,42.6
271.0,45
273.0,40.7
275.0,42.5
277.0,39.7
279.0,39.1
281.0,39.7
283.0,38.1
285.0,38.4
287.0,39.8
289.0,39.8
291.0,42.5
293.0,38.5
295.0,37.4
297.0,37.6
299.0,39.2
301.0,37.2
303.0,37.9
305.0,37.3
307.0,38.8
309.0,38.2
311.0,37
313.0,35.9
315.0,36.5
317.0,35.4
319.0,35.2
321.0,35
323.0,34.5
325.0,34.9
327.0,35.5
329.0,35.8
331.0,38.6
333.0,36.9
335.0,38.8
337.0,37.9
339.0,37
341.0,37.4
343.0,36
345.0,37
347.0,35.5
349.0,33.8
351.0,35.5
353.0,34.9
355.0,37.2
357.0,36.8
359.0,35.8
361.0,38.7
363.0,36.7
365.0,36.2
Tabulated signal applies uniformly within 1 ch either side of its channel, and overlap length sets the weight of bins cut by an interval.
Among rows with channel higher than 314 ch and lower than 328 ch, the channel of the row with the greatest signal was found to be 315.0 ch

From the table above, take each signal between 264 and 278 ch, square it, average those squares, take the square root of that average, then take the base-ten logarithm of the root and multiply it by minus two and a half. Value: -4.08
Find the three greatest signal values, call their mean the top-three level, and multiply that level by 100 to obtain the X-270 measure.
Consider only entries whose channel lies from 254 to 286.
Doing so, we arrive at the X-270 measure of 4680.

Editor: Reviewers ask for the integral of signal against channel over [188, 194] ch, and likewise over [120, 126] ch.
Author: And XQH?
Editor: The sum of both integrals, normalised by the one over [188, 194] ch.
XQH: 1.93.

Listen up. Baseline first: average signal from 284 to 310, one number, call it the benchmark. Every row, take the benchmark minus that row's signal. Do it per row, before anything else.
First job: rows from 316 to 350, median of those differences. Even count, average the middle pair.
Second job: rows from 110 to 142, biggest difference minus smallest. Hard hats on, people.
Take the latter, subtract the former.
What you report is 3.3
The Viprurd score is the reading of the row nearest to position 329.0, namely 35.8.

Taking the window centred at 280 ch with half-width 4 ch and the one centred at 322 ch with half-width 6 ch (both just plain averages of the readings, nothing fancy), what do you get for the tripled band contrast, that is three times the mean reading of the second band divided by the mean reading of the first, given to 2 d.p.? 2.69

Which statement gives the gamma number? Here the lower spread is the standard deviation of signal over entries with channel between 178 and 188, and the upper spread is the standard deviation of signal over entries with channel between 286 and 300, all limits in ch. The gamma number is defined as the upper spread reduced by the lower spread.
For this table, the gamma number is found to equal 0.6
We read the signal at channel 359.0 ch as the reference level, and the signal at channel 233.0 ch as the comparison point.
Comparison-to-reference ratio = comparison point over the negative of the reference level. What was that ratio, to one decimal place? -1.3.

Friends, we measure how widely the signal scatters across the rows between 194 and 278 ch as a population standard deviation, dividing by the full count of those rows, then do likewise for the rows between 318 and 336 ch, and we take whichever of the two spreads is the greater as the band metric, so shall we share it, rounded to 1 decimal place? 2.5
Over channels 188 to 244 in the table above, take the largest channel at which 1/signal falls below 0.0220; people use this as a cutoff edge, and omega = 243.0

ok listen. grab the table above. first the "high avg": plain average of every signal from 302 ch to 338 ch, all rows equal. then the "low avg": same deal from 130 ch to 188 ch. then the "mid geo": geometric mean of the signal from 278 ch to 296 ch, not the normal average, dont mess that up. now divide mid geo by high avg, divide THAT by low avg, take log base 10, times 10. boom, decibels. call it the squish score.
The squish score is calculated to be -16.4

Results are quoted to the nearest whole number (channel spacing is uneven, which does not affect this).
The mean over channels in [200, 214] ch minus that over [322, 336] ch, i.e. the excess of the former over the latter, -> 11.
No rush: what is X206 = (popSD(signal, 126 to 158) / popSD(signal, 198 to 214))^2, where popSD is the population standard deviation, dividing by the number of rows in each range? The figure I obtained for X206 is 0.99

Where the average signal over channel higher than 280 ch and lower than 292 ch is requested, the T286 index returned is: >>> 40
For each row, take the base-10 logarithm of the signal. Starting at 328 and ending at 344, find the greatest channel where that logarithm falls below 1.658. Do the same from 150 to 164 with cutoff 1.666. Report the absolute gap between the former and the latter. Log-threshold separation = 182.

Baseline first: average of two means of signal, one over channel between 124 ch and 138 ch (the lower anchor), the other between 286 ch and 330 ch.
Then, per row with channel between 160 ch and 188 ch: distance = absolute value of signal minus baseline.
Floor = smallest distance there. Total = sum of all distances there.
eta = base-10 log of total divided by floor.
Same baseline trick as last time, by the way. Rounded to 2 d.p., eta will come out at 1.35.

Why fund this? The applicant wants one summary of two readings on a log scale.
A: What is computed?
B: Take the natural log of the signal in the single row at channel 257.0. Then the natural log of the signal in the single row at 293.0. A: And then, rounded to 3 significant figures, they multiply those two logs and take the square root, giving 3.75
